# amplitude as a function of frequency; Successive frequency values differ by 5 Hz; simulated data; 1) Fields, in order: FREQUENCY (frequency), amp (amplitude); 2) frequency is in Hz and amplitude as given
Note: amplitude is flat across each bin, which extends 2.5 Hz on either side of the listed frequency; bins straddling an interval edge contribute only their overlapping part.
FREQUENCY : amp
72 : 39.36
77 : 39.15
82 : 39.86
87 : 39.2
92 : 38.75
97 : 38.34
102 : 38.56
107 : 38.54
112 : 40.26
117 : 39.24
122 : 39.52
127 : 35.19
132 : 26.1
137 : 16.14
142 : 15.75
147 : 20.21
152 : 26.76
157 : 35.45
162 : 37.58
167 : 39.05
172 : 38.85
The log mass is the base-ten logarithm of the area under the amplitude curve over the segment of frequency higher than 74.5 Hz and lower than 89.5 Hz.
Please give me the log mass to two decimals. 2.77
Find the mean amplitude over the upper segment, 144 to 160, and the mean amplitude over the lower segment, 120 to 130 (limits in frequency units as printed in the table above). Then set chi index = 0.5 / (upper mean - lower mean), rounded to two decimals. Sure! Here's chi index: -0.05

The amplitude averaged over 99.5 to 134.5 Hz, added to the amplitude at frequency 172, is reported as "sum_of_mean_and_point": 76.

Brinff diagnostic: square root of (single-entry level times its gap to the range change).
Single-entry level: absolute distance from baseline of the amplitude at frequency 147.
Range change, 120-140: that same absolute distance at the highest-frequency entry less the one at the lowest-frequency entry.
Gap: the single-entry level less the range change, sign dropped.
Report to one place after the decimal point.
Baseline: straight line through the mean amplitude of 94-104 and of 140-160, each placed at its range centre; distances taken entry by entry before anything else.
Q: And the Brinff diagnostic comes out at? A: 1.5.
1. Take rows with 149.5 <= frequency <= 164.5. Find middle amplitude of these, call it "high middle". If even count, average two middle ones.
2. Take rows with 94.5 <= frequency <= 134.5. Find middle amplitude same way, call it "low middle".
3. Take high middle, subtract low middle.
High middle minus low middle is -3.1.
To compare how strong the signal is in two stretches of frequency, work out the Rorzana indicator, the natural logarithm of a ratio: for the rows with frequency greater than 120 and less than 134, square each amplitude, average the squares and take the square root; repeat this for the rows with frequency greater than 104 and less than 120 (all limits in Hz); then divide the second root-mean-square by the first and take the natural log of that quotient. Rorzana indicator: 0.14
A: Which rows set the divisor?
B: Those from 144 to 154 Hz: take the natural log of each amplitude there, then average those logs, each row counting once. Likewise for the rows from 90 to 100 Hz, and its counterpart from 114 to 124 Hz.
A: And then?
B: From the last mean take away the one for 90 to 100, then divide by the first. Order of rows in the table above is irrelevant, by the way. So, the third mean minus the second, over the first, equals 0.01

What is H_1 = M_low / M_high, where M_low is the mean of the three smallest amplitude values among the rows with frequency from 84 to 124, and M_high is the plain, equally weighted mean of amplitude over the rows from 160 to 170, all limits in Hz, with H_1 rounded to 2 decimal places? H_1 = 1.00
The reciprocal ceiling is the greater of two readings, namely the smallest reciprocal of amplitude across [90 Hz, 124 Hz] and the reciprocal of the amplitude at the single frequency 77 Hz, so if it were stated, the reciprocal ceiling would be 0.026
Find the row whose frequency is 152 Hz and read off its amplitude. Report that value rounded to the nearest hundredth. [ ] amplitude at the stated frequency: 26.76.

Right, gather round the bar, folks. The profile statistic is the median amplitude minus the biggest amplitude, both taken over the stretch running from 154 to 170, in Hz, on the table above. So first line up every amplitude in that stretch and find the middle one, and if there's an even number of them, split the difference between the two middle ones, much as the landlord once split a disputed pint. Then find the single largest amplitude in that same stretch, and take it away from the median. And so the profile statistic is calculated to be -1.5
